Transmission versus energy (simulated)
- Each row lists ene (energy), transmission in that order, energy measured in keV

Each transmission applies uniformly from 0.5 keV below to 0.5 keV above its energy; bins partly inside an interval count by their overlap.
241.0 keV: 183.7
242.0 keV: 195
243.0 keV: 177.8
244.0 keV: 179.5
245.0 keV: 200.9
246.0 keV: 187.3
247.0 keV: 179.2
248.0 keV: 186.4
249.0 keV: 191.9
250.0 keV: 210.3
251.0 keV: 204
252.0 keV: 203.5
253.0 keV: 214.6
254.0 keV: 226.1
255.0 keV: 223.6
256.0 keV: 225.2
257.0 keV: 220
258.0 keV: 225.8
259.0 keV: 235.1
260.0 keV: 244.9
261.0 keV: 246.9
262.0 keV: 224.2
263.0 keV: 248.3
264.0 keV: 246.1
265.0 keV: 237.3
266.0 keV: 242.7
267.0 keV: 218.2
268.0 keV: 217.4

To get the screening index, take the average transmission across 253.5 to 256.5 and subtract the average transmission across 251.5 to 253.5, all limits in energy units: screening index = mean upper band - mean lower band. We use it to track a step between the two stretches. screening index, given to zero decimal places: 16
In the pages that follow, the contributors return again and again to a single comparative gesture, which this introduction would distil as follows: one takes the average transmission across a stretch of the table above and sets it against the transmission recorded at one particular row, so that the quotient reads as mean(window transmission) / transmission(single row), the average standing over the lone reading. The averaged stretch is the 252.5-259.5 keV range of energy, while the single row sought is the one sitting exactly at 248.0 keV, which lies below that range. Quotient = 1.20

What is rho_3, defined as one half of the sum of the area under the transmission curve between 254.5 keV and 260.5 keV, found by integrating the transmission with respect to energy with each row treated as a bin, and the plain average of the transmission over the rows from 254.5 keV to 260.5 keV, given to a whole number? 802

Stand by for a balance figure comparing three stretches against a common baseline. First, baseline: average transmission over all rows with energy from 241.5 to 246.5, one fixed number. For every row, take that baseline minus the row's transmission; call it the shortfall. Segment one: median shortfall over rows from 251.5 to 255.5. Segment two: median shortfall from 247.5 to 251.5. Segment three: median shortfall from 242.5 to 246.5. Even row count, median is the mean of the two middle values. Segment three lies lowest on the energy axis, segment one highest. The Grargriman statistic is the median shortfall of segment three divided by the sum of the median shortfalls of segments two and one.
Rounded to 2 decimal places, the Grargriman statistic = -0.12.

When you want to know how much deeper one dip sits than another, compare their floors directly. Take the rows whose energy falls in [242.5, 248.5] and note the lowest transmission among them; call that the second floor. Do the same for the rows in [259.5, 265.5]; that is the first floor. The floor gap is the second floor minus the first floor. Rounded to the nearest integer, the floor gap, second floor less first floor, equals -46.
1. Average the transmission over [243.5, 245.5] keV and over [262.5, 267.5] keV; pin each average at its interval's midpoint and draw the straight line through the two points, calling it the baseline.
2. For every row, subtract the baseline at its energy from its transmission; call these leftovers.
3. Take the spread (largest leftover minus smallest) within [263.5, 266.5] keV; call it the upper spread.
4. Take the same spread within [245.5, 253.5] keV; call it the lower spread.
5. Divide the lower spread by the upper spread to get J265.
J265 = 2.2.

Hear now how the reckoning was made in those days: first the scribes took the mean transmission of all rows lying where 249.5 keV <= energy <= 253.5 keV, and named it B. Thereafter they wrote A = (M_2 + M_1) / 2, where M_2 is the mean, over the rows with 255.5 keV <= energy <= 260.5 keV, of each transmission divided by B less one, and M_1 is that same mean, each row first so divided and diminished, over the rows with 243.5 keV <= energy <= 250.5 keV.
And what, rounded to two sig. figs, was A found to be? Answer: 0.011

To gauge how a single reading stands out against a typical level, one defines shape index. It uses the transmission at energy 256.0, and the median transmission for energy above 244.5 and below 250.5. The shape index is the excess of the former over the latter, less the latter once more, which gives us -154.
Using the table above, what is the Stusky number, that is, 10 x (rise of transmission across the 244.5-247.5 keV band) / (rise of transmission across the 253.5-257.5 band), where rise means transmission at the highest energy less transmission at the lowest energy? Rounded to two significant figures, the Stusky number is 36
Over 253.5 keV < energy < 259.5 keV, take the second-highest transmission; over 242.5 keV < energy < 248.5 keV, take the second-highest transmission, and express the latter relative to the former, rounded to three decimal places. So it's 0.828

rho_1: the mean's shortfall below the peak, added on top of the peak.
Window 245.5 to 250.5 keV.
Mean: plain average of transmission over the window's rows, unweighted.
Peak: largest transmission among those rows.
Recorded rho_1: 230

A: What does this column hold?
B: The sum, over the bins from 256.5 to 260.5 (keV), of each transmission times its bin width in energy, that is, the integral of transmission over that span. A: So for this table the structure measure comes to 926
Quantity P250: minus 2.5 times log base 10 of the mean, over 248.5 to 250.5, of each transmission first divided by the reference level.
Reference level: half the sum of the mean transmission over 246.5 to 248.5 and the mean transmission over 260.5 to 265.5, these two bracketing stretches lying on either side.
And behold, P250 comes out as 0.06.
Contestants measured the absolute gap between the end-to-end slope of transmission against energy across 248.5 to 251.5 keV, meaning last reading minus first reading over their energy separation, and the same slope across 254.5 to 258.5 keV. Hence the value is 5.3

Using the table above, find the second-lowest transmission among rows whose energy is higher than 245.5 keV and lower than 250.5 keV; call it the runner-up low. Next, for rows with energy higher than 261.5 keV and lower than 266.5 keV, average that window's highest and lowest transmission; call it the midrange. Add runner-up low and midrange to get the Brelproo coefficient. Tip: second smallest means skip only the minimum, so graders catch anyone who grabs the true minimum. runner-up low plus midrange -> 423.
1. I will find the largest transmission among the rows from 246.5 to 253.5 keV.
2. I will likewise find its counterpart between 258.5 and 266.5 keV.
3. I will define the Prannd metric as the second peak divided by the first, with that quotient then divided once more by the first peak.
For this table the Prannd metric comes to 0.0054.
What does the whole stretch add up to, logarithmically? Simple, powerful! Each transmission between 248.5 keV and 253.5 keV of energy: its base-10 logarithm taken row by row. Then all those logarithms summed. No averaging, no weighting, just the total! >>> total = 12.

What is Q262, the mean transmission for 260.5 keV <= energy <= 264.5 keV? 241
